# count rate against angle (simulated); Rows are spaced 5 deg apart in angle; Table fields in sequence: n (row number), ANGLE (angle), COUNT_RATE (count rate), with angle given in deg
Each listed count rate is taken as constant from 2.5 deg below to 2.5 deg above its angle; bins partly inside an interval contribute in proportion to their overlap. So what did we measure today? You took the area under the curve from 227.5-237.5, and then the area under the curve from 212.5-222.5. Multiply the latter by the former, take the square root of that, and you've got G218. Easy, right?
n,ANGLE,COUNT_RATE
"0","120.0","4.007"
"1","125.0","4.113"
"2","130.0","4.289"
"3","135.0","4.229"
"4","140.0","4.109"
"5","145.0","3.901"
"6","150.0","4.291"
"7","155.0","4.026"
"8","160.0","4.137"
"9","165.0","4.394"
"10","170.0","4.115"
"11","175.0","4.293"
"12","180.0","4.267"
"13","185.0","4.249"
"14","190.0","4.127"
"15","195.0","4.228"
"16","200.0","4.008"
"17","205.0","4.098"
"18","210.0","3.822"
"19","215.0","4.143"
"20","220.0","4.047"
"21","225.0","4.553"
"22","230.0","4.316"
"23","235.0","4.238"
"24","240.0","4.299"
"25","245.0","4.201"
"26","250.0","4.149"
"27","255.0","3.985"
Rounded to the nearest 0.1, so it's 41.9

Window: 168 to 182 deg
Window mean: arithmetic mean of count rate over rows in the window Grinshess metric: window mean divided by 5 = 0.845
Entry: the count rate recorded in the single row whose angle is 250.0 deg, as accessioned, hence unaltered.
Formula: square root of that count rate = 2.04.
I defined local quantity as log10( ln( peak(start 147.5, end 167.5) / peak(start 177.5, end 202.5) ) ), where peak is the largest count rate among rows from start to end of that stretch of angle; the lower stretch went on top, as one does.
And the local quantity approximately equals -1.5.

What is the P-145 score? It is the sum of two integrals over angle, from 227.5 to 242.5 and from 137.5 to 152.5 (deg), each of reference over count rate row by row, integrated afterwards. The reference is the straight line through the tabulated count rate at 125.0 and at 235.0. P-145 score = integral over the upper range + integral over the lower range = 30.0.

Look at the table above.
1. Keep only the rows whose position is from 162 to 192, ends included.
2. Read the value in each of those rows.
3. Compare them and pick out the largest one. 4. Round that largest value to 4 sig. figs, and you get 4.394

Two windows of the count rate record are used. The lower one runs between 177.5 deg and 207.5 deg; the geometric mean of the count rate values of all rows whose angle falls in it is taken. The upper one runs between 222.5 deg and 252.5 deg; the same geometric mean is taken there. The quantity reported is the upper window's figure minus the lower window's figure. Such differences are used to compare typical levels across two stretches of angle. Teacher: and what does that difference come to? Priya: 0.13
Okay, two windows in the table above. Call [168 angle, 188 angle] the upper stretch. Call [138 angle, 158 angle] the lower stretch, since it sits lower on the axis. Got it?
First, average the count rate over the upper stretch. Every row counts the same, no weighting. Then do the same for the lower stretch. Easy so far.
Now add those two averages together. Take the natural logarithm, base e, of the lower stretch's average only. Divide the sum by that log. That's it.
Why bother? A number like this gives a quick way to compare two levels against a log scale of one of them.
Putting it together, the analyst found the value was 5.91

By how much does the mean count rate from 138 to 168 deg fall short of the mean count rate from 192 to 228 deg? -0.01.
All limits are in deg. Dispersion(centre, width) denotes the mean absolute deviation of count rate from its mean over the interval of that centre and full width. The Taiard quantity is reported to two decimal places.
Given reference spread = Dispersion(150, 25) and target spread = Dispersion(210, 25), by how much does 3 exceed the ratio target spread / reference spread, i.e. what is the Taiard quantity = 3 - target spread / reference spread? 2.16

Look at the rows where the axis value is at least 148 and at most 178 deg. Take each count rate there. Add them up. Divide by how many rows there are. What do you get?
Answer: 4.21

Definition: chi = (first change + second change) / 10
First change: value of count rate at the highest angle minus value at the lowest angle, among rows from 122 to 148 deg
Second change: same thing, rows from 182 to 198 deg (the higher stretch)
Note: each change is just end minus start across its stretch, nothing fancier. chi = -0.023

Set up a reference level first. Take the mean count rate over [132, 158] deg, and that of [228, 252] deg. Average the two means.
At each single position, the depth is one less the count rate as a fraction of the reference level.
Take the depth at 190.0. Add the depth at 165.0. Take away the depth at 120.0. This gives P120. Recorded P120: -0.08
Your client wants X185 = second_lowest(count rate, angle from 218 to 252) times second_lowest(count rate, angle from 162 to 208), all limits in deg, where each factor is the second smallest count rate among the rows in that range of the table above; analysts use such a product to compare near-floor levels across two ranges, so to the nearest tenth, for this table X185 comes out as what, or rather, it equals 17.0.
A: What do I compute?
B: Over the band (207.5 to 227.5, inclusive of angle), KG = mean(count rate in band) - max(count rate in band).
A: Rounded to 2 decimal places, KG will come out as -0.41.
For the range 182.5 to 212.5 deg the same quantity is -0.16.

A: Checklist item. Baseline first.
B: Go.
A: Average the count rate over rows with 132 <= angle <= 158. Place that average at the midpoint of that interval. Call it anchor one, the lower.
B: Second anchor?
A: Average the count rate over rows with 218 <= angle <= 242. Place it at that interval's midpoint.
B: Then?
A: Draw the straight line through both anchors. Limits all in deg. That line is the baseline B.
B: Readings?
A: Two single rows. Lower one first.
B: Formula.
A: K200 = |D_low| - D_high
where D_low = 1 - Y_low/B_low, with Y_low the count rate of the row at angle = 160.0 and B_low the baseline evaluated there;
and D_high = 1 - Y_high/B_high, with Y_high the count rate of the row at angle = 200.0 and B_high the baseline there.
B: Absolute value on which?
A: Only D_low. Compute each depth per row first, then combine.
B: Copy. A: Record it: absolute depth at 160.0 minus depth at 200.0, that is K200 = -0.05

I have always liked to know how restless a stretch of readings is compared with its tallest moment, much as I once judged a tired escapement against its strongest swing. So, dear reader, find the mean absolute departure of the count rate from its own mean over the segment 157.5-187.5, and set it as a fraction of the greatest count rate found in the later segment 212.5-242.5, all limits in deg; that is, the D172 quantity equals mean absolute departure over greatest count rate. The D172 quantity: 0.0171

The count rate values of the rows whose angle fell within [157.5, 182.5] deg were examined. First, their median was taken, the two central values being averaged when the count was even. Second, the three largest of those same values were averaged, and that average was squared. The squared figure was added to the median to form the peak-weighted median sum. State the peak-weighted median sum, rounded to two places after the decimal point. 22.91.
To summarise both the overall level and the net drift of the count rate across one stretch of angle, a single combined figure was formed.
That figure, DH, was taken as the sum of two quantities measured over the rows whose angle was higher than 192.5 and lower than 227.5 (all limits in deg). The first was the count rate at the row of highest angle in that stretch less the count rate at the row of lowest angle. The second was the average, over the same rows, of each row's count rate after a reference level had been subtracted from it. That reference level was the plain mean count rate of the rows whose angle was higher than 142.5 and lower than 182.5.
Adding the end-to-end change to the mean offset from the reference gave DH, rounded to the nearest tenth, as 0.3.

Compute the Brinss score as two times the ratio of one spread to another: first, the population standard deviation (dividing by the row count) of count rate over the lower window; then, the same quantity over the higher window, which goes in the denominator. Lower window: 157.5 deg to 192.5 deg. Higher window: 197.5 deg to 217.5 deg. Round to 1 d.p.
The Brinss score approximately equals 1.6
